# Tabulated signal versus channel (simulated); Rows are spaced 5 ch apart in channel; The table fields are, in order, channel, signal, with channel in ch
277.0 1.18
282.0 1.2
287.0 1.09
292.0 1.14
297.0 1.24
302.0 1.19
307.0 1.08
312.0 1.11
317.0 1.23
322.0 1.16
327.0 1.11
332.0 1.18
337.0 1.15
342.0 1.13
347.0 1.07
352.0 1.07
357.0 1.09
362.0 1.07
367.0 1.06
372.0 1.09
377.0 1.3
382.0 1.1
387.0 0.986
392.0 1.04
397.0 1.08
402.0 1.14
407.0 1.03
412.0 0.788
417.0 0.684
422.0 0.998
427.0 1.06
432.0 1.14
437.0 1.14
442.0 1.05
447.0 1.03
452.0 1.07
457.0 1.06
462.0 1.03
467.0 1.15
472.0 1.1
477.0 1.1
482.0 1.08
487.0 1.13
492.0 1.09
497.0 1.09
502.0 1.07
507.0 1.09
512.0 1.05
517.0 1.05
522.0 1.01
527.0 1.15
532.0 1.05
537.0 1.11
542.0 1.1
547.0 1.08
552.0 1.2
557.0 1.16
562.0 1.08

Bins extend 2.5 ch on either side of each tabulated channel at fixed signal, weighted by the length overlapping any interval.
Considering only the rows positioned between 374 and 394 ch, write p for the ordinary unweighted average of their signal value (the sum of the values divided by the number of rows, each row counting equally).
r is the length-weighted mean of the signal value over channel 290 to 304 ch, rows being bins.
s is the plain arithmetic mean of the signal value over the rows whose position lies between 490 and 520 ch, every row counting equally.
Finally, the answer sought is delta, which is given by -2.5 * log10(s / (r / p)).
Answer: 0.004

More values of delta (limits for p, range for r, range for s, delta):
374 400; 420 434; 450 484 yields -0.123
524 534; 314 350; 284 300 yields -0.114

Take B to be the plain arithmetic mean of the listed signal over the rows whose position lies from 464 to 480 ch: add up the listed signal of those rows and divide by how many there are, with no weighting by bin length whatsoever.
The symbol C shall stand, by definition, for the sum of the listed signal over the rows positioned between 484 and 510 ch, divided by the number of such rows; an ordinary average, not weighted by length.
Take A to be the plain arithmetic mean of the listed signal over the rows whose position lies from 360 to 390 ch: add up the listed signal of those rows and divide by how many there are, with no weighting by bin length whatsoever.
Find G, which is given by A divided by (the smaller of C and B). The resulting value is 1.01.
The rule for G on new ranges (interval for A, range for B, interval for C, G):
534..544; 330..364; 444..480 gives 1.03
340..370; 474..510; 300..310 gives 0.99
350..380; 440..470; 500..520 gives 1.05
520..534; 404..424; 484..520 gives 1.22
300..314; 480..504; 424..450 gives 1.04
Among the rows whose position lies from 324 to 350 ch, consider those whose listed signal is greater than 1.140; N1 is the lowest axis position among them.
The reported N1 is 332.0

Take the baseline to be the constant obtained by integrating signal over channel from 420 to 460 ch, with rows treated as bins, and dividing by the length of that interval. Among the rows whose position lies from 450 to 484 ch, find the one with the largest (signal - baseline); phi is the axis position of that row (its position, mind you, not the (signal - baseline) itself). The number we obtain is 467.0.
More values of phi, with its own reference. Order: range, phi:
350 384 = 377.0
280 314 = 297.0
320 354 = 332.0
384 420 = 402.0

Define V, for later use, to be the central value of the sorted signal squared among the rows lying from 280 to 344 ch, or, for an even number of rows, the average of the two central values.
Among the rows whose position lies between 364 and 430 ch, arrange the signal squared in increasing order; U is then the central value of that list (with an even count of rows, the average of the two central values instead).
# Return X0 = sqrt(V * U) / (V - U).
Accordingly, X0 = 6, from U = 1.12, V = 1.32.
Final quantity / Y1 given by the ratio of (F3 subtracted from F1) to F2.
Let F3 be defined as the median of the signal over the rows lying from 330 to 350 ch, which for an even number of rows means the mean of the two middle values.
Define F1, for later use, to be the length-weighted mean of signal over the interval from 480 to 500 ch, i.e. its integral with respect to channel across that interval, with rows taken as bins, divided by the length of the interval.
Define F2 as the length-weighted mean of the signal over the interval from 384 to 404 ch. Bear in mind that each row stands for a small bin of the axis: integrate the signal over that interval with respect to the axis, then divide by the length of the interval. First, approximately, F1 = 1.097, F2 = 1.06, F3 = 1.140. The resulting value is -0.040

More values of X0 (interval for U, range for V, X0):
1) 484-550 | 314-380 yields 27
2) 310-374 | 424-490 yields -18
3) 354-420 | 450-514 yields 27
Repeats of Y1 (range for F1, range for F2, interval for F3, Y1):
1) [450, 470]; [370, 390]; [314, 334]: -0.082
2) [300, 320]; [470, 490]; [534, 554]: 0.042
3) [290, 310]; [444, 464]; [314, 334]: -0.008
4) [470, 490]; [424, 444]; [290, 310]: -0.057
